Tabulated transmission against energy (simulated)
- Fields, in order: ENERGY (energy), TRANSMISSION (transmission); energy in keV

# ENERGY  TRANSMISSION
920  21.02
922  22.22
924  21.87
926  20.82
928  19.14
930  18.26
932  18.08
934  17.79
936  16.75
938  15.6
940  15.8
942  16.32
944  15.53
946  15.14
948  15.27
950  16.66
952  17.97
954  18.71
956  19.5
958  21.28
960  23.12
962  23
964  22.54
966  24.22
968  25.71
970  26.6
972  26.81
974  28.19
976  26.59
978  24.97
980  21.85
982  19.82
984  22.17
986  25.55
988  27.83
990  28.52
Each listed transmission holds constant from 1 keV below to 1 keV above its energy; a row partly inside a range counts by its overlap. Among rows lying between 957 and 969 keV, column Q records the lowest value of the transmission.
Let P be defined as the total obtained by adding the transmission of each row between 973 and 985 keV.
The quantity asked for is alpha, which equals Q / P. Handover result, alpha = 0.15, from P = 144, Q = 21.28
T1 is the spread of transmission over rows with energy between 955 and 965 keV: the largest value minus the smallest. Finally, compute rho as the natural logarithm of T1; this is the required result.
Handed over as 1.29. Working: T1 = 3.6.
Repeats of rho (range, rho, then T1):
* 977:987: 1.75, 5.7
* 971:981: 1.85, 6.3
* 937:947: 0.17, 1.2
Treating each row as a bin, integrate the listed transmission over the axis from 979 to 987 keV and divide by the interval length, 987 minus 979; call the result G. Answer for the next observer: 22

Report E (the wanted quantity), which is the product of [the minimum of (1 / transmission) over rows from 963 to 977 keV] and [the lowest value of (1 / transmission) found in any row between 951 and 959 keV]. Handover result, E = 0.0017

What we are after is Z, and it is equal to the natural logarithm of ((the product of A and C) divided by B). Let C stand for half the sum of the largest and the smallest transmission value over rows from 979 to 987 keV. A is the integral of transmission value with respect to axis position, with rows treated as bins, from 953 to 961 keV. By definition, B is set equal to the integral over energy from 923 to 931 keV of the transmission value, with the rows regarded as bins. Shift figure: 3.15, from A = 165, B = 160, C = 23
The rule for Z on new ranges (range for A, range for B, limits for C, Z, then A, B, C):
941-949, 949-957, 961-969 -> 3.03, 125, 146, 24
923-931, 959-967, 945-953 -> 2.66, 160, 186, 17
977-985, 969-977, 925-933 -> 2.77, 178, 216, 19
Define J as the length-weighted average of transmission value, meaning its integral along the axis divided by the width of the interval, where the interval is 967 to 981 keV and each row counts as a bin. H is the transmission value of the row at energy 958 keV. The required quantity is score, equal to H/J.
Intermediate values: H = 21.28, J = 25.8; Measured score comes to 0.8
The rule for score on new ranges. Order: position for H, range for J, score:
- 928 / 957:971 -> 0.8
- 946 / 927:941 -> 0.9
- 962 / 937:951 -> 1.5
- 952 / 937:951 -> 1.1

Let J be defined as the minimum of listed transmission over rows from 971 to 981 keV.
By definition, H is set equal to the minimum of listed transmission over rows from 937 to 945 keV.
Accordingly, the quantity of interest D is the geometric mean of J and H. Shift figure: 18.4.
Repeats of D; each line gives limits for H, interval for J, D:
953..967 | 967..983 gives 19.3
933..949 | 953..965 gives 16.8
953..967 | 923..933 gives 18.4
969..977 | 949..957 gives 21.0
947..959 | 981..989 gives 17.4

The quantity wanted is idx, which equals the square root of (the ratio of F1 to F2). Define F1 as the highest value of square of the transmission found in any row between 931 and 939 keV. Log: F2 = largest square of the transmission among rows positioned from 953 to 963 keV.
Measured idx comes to 0.78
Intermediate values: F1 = 327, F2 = 535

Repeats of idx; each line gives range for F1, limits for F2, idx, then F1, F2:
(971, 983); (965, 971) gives 1.06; 795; 708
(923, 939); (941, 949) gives 1.34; 478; 266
